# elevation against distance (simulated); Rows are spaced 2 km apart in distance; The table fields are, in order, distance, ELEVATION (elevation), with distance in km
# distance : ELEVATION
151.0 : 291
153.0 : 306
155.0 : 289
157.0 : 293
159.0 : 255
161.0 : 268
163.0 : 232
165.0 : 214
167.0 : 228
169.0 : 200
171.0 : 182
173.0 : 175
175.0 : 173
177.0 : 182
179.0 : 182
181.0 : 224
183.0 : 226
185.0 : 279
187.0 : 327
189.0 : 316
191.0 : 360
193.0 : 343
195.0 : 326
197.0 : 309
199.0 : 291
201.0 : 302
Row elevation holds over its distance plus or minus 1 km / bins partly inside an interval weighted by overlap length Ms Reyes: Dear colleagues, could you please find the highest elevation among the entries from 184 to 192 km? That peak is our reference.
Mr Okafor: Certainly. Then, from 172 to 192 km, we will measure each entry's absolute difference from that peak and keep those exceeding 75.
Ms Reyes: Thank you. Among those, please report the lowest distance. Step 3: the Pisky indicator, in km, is 173.0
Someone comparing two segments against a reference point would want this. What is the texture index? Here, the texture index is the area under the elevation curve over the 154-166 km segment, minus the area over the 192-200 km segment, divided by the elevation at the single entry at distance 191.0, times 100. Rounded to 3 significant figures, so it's 157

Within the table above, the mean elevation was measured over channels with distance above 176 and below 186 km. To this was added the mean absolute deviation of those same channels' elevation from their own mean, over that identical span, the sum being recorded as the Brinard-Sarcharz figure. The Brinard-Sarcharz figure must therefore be 248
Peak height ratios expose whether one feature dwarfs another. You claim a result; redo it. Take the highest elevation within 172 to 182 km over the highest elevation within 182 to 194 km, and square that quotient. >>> 0.4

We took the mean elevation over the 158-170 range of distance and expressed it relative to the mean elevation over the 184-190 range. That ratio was 0.8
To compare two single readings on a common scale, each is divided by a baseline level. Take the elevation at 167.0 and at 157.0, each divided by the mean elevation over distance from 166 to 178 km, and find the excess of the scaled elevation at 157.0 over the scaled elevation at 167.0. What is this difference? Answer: 0.34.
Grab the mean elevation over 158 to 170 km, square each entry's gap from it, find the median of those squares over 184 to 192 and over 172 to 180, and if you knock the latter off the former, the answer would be 4928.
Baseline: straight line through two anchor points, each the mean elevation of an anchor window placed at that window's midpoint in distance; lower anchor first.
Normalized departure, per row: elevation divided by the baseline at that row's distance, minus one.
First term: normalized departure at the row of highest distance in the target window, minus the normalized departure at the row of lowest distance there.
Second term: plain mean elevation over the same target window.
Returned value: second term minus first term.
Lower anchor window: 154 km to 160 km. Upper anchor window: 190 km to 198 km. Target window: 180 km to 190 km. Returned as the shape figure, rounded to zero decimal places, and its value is 274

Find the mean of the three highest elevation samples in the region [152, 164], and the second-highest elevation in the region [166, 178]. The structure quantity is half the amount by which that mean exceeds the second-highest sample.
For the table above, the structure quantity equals 48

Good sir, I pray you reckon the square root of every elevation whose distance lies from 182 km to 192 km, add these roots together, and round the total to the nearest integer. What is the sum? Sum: 87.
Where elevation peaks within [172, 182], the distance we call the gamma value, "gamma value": 181.0 km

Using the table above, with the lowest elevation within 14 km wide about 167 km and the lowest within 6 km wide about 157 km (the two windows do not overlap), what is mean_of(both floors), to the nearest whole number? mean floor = 215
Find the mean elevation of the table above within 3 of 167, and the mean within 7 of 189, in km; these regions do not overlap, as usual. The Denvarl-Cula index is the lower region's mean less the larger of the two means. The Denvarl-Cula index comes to -97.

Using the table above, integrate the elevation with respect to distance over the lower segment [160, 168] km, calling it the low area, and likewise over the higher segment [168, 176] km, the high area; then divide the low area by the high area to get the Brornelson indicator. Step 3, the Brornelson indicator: 1.29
